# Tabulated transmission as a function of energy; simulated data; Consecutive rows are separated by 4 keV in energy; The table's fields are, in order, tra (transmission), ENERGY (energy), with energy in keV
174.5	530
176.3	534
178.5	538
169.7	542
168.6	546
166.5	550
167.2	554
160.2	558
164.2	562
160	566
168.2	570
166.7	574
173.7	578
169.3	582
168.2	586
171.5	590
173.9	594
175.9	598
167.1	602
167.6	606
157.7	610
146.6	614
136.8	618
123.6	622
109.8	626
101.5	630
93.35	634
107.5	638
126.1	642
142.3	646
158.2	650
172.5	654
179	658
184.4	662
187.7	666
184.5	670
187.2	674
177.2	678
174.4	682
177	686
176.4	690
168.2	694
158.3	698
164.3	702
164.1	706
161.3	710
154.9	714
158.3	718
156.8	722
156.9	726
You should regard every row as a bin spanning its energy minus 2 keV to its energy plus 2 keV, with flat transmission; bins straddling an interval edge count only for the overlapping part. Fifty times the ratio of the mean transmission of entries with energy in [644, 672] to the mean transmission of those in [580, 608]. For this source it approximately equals 50.6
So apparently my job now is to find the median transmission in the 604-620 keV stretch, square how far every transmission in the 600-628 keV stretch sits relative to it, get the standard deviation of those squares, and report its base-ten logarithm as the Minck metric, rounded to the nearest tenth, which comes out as 2.8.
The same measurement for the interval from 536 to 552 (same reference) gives 2.3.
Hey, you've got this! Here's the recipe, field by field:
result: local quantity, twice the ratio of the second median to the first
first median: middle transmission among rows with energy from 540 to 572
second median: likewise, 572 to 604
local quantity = 2.04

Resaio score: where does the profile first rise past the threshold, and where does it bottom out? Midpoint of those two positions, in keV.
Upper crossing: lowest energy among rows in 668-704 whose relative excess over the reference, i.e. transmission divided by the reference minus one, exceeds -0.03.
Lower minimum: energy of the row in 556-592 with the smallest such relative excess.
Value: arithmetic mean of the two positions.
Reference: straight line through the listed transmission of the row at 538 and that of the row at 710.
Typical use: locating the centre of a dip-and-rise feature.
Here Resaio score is 614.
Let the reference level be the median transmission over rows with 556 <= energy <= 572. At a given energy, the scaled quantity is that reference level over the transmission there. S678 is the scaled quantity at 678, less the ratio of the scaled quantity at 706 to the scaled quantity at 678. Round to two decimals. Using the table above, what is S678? -0.16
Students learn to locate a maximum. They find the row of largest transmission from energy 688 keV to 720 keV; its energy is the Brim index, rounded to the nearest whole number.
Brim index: 690 keV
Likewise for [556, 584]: 578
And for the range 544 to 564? 546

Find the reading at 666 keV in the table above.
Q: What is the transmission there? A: 187.7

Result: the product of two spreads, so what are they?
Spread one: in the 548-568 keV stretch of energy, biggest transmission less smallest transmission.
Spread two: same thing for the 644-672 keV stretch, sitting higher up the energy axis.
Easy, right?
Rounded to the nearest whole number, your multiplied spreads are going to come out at 327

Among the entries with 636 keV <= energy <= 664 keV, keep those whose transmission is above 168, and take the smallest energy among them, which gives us 654 keV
